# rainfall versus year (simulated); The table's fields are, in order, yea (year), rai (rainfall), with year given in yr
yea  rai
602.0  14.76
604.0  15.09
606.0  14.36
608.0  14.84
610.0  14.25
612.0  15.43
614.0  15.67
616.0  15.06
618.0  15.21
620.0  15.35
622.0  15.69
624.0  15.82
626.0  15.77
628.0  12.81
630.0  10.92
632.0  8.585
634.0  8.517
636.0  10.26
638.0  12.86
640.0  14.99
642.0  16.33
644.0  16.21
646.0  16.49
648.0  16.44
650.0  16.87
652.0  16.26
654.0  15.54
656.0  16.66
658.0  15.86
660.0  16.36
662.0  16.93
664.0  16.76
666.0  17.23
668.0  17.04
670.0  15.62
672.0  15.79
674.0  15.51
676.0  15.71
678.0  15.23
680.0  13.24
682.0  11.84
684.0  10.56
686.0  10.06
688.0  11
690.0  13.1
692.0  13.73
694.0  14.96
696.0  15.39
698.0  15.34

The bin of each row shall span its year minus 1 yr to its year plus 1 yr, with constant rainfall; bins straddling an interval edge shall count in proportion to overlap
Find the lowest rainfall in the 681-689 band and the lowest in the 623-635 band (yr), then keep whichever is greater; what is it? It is 10.1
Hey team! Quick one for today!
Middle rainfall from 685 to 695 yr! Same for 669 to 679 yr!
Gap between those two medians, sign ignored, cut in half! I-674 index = 1.3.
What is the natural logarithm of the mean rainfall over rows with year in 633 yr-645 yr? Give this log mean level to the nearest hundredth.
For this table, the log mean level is 2.58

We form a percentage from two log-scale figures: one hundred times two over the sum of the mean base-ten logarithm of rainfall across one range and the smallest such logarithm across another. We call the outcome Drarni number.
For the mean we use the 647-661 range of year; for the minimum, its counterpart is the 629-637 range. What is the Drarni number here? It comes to 93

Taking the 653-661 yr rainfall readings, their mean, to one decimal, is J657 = 16.1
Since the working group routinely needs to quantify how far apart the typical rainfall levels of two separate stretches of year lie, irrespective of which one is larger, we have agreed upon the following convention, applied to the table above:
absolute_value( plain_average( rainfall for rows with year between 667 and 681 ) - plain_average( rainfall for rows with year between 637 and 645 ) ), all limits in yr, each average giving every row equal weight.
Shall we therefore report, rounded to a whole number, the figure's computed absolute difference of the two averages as 0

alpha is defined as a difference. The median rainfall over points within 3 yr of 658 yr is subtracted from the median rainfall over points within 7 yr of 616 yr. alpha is -1.0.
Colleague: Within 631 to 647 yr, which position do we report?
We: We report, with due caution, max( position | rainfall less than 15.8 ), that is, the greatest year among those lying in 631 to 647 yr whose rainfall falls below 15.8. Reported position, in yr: 640.0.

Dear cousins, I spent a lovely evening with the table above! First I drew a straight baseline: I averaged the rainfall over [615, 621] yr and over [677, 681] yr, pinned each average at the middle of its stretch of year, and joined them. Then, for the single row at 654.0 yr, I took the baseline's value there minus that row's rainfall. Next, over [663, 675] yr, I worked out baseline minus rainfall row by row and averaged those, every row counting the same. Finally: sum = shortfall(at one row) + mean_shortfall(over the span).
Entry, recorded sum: -2.84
